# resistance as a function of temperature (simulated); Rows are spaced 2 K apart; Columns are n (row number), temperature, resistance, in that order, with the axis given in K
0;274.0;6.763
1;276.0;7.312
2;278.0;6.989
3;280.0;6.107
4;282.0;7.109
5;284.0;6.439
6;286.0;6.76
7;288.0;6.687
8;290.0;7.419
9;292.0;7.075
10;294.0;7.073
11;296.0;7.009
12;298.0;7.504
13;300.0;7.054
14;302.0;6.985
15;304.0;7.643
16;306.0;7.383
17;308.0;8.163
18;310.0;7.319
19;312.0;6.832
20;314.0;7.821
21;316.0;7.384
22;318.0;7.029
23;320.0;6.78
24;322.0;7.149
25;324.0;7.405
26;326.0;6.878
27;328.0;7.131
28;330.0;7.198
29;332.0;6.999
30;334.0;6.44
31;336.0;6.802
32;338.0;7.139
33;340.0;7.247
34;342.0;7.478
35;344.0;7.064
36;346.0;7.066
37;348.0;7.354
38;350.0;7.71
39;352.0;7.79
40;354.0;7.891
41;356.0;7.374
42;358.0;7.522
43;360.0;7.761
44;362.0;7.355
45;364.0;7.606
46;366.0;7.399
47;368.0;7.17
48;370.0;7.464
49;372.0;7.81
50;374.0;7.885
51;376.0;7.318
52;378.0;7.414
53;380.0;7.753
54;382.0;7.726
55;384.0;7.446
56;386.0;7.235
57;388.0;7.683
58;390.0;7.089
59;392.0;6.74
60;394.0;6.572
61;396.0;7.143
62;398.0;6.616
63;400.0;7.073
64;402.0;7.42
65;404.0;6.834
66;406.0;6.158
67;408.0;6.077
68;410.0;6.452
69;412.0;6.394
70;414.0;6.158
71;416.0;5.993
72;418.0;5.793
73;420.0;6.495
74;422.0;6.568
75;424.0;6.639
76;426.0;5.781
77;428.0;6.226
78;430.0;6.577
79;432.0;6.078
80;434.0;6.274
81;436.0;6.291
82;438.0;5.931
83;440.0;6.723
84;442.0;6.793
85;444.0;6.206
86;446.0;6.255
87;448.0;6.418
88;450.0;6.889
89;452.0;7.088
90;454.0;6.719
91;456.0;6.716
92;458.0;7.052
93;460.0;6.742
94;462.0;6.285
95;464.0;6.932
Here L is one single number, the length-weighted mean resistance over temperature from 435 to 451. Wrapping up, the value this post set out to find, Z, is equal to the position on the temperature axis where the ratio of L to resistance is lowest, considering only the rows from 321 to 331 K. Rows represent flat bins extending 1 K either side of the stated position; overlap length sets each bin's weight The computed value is 324.0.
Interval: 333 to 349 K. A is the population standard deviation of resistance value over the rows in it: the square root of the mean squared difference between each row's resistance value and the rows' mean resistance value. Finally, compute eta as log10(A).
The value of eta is -0.51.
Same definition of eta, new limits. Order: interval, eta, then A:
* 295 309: -0.40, 0.40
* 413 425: -0.50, 0.31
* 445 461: -0.57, 0.27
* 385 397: -0.45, 0.36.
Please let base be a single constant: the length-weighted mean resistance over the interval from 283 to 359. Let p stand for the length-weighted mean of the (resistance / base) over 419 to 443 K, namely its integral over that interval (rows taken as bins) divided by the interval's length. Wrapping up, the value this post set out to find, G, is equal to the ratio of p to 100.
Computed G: 0.0088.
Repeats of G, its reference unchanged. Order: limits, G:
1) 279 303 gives 0.0096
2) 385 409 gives 0.0096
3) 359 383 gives 0.0105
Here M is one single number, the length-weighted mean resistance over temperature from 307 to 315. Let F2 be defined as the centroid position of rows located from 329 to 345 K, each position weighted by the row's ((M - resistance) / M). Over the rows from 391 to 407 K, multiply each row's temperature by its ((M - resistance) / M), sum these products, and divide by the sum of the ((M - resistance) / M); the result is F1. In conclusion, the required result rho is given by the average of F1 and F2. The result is 367.6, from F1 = 399.3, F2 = 335.9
